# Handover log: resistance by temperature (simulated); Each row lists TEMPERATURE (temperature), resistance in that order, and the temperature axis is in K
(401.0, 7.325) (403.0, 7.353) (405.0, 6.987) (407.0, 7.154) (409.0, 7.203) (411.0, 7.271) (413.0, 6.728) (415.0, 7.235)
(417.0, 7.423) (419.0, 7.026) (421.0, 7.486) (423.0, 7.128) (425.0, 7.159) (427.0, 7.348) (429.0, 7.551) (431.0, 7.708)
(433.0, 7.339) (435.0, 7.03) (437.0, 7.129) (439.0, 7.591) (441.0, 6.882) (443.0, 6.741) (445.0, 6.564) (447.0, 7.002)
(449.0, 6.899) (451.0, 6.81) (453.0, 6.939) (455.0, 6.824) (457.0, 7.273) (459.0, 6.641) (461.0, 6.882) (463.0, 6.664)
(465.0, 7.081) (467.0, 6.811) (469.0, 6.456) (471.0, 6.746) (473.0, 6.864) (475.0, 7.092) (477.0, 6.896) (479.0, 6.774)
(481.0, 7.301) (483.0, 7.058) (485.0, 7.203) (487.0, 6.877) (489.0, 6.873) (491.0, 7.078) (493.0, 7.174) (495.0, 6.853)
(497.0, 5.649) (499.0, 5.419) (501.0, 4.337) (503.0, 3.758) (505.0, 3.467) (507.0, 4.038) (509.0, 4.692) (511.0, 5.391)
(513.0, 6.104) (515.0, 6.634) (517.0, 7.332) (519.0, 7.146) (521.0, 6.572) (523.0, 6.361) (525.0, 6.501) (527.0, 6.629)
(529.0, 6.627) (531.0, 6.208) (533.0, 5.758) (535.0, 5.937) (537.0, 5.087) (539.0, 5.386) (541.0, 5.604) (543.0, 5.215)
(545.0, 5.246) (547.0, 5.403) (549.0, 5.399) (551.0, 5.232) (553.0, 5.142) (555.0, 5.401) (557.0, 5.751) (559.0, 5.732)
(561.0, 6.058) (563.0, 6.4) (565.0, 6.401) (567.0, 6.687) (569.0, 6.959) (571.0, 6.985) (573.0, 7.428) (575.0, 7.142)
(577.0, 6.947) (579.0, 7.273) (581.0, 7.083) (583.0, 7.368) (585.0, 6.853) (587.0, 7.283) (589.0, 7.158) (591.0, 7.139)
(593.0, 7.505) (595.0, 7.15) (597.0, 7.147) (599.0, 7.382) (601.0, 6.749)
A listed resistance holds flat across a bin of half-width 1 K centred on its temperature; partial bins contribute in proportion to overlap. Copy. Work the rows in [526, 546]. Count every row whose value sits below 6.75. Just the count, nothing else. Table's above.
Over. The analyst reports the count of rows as 10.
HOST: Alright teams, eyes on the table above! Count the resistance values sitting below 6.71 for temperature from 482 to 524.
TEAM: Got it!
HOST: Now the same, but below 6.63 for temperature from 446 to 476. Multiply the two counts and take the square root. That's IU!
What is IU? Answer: 3.5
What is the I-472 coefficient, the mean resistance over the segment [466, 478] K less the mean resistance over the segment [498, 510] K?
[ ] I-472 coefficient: 2.5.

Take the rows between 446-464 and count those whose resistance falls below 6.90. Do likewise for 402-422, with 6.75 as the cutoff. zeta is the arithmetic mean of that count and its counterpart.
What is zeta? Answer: 3.5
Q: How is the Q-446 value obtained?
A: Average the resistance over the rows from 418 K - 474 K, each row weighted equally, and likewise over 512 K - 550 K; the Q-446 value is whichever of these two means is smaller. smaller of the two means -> 6.1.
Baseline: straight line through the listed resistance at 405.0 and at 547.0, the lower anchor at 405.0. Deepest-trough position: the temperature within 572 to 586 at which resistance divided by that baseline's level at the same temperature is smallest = 577.0 K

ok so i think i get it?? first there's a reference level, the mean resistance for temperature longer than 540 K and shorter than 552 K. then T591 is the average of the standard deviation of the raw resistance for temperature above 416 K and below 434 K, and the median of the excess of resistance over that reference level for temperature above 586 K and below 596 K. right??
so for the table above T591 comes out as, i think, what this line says 1.01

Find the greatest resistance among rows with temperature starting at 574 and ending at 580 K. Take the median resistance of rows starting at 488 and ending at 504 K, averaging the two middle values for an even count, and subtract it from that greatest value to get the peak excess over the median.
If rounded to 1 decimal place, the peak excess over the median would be 1.0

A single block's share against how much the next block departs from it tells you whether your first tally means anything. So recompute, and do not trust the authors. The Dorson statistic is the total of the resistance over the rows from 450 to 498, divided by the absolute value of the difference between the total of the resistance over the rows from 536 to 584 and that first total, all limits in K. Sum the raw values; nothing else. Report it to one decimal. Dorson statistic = 9.4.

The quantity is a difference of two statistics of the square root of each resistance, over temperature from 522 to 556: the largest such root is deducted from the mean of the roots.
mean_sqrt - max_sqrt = -0.19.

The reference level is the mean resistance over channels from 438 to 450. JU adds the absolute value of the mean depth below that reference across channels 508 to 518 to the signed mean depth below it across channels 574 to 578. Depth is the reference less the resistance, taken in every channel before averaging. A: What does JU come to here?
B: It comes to 0.8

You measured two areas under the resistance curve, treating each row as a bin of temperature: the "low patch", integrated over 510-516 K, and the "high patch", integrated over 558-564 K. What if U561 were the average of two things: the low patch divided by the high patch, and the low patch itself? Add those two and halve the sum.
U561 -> 19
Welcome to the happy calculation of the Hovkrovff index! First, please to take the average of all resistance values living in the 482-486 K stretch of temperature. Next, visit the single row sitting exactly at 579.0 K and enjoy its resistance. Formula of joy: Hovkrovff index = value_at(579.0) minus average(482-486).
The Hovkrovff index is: 0.1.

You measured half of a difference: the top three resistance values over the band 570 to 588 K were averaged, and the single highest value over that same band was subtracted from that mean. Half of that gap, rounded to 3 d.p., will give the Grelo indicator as -0.034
